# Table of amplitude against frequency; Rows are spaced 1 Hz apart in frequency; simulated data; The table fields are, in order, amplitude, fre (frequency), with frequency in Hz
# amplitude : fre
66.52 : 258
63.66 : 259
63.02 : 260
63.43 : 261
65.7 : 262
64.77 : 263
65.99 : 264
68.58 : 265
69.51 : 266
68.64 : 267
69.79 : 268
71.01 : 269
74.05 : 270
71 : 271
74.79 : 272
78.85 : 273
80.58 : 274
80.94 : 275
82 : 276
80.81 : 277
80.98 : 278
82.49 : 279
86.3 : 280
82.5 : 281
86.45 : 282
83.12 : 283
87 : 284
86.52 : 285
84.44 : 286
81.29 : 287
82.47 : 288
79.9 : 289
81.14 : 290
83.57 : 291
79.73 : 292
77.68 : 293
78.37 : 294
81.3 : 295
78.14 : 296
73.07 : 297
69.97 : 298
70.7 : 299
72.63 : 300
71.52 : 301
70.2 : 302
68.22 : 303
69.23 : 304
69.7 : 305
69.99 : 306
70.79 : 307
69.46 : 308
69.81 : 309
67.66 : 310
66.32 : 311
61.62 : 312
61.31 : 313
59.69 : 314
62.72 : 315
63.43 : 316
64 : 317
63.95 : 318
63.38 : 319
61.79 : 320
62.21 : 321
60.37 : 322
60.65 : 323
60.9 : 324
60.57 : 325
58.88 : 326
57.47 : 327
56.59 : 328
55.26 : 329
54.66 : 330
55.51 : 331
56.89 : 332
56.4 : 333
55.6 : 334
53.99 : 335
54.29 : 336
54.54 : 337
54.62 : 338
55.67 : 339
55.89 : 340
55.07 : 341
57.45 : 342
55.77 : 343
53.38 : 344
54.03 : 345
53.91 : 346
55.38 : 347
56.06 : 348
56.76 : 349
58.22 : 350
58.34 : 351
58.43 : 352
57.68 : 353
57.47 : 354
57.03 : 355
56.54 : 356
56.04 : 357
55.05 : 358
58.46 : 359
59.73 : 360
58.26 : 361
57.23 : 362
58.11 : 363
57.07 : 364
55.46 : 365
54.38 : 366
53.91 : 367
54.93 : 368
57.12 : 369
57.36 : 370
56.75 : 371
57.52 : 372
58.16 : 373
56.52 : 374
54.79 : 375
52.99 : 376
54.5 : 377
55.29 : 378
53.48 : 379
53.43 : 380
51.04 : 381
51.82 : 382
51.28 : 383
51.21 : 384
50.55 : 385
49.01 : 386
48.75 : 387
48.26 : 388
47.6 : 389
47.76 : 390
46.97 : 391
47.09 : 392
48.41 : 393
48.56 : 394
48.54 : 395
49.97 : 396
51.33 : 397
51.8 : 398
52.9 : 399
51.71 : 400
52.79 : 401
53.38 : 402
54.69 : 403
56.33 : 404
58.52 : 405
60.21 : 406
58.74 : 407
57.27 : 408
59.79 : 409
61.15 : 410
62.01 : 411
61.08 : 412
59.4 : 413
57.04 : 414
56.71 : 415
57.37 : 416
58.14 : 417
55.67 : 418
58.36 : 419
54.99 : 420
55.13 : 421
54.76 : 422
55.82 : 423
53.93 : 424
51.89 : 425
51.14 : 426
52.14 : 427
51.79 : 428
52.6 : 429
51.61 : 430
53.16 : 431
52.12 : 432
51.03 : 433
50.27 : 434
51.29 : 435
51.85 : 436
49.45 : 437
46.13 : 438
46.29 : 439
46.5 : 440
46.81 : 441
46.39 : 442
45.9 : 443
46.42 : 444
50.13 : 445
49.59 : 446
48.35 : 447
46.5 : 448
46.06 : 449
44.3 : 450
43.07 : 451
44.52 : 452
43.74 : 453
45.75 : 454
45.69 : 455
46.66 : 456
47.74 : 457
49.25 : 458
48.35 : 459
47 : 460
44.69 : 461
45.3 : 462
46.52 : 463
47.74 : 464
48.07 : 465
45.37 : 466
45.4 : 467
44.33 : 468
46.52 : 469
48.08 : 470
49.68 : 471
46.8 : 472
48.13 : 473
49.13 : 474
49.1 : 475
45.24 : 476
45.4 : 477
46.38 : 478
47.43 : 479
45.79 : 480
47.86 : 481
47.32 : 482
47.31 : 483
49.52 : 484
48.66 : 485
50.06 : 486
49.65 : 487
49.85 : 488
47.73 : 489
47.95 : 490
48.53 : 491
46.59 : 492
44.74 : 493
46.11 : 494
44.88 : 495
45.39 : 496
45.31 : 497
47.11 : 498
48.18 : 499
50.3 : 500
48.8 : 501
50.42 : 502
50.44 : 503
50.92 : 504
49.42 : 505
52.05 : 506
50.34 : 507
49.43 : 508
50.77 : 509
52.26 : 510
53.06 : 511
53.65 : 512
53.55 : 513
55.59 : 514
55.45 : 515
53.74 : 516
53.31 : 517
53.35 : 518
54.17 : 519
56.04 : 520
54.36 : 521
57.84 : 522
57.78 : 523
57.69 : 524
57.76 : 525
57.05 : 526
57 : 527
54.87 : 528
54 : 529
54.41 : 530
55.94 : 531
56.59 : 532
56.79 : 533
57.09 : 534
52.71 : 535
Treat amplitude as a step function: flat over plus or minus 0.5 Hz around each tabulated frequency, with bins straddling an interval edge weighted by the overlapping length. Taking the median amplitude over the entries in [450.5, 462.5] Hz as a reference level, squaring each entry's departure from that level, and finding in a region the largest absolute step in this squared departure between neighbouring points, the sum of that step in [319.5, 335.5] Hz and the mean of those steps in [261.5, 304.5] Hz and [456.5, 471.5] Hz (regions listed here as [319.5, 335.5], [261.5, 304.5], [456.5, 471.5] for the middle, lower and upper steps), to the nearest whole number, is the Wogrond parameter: 215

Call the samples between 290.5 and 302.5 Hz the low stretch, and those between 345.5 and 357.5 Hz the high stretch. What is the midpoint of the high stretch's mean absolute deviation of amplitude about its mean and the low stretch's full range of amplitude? 7.3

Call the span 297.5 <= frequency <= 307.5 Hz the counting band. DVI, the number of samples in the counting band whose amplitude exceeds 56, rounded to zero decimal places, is 10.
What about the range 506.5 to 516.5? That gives 0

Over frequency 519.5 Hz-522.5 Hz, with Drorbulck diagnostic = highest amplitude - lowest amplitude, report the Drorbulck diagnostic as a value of 3.5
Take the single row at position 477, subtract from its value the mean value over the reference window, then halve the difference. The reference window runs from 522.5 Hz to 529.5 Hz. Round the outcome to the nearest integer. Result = -6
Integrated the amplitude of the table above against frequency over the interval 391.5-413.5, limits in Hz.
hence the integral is 1206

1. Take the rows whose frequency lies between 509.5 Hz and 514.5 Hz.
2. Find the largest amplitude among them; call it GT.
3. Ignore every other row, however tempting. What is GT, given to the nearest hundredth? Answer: 55.59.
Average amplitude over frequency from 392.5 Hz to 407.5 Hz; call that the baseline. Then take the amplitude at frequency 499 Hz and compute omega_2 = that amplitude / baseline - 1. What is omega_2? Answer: -0.09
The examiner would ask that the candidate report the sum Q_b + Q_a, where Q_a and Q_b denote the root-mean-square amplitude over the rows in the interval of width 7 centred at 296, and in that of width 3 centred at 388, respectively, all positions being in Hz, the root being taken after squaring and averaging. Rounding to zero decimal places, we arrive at 124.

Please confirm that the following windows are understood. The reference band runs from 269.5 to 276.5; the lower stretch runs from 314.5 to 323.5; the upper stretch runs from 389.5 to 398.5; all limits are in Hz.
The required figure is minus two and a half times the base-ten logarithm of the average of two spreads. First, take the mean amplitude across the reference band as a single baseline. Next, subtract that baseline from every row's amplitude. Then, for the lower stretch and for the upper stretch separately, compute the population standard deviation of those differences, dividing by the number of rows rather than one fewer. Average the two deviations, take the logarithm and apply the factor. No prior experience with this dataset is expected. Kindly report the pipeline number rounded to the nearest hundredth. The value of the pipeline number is -0.41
